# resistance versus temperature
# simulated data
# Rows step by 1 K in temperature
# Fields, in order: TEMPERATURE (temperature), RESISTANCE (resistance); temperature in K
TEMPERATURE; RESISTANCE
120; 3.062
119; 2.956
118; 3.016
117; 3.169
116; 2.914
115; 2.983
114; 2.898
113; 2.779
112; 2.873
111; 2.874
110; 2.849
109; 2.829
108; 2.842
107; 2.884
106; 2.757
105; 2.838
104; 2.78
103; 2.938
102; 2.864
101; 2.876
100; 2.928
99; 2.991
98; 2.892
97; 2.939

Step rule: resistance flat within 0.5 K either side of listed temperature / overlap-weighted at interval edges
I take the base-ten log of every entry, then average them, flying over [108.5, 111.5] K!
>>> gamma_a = 0.455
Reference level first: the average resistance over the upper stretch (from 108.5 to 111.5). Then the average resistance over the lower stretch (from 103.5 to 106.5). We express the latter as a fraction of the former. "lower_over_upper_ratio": 0.98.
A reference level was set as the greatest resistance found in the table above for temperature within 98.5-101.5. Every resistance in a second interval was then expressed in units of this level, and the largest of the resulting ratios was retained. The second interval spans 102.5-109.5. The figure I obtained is 0.98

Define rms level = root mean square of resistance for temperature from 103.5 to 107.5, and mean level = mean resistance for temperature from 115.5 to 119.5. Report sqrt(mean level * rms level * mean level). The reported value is 5.06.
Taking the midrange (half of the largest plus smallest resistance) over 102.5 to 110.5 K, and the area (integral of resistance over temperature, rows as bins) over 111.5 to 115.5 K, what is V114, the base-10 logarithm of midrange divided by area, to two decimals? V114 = -0.61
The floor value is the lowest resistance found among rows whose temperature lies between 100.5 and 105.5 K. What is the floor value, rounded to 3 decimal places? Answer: 2.780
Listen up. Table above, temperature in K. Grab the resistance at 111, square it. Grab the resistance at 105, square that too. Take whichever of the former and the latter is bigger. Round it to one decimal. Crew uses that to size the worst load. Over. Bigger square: 8.3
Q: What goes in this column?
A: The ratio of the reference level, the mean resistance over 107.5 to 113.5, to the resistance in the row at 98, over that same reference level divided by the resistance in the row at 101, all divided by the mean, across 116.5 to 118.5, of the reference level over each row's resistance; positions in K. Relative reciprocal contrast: 1.08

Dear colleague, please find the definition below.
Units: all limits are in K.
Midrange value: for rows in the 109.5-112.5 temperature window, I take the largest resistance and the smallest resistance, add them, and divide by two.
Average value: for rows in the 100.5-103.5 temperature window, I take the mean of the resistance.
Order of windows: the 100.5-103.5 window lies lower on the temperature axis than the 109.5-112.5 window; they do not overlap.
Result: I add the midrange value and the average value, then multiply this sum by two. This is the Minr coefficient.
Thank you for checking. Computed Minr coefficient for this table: 11.51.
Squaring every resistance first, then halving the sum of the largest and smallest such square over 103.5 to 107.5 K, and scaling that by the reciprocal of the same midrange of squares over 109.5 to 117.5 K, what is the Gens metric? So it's 0.90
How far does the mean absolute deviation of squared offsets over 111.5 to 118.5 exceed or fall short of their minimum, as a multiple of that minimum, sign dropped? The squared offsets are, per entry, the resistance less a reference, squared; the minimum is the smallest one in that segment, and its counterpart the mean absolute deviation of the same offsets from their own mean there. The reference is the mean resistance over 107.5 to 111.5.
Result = 39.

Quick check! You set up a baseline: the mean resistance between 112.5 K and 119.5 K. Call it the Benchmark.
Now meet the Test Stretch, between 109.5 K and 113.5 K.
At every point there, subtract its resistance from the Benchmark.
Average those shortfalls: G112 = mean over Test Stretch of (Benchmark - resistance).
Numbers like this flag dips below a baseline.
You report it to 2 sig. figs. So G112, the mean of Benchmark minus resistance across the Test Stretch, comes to 0.12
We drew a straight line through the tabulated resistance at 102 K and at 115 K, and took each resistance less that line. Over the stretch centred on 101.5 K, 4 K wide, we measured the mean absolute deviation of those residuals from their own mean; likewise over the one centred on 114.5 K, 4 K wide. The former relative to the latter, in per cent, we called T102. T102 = 63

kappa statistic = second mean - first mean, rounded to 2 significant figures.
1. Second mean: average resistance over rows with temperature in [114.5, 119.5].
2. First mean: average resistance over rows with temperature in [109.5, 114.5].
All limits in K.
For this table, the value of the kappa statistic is 0.15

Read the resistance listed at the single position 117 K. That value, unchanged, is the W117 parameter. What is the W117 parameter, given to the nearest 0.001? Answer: 3.169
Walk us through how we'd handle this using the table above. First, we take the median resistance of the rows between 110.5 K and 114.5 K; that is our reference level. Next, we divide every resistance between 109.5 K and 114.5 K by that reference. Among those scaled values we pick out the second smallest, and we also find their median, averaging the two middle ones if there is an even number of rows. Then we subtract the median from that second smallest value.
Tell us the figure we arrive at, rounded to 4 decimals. -0.0084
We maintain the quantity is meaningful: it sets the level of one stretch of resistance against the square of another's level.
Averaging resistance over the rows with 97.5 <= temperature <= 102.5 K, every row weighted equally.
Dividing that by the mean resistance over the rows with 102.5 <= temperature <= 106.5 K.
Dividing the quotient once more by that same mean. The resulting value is 0.364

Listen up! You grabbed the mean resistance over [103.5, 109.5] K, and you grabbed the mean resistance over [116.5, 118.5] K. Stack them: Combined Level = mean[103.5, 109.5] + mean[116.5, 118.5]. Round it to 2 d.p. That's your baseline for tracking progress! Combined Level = 5.91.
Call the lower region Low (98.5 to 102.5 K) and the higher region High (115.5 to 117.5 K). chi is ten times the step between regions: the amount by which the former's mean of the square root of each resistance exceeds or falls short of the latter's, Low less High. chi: -0.36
